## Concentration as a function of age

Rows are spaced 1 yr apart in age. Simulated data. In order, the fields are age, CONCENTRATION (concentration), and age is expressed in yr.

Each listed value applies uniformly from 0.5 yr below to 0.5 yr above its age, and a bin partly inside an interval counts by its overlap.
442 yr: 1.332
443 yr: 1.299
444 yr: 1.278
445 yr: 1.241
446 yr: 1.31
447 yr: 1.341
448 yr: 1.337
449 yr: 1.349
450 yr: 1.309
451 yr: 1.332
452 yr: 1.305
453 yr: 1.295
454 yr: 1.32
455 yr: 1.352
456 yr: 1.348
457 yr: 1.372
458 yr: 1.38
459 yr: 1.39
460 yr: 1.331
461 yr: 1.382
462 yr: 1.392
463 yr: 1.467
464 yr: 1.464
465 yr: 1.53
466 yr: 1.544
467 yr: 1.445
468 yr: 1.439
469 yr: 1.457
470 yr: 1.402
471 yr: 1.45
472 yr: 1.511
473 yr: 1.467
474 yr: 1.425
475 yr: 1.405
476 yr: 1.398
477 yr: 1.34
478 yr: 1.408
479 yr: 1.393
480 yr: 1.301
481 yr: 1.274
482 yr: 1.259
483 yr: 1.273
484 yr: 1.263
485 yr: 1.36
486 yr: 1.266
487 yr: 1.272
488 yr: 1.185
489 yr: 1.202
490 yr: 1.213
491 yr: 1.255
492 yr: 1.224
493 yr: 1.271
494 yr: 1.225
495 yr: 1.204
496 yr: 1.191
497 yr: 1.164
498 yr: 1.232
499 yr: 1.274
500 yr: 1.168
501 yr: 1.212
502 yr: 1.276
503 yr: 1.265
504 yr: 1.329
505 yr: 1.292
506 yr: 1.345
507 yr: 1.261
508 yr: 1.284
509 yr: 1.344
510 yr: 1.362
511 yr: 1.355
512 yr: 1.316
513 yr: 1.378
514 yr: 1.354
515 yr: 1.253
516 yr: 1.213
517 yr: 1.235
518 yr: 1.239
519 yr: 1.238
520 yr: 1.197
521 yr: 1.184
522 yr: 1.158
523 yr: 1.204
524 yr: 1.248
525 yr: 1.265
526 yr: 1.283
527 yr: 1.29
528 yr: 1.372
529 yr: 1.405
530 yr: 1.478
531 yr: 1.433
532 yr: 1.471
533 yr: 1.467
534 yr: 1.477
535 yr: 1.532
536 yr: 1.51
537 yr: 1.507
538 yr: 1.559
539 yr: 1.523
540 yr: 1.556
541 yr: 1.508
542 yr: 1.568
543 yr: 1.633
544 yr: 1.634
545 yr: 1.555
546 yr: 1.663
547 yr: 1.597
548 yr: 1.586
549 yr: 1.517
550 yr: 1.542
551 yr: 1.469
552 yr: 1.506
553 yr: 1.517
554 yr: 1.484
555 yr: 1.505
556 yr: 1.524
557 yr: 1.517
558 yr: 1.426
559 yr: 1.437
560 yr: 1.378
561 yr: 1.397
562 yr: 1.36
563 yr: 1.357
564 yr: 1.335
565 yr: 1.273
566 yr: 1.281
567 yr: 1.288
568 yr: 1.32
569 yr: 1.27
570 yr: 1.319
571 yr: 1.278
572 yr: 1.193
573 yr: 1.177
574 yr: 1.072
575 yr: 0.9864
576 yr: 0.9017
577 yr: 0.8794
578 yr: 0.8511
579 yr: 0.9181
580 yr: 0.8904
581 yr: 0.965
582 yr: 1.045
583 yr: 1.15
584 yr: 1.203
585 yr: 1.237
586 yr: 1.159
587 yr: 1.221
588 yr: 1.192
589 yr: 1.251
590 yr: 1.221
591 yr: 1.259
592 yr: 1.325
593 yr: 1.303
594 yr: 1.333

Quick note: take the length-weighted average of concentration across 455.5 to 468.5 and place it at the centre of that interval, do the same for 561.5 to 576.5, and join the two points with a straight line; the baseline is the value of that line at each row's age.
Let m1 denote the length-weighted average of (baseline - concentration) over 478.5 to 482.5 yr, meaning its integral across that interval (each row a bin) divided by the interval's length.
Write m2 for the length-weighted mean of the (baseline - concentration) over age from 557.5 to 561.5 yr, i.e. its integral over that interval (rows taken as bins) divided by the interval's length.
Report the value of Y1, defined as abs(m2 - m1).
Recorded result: 0.25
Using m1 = 0.08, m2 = -0.16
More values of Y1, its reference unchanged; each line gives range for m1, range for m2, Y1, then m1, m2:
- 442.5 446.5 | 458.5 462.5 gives 0.12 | 0.17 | 0.05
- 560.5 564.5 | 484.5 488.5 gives 0.23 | -0.12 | 0.11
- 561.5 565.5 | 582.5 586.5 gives 0.11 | -0.09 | 0.01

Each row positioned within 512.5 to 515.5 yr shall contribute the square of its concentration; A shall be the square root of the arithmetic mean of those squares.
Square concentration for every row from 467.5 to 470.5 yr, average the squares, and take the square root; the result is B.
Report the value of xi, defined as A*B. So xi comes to 1.9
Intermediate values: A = 1.33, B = 1.43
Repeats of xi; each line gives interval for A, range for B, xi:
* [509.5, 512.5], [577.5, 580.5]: 1.2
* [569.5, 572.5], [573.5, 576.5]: 1.3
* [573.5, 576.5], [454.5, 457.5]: 1.3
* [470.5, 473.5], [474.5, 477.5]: 2.0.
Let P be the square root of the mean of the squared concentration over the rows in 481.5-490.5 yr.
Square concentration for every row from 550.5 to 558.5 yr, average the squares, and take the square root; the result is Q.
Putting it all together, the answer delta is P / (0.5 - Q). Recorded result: -1.3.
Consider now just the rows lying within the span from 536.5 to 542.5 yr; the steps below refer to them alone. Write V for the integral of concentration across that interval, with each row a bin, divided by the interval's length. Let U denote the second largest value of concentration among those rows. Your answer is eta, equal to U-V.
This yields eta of 0.022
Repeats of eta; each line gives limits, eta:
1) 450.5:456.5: 0.023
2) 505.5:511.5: 0.030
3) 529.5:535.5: 0.002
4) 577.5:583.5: 0.075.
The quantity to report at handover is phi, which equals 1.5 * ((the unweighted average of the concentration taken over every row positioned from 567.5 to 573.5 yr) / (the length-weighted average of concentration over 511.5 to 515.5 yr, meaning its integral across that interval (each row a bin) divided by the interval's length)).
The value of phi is 1.43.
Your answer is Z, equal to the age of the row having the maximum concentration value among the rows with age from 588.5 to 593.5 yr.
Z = 592 yr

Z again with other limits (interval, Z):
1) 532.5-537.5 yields 535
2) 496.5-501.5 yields 499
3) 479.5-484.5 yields 480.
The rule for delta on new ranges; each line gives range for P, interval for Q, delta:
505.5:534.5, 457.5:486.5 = -1.5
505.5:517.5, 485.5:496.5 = -1.8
